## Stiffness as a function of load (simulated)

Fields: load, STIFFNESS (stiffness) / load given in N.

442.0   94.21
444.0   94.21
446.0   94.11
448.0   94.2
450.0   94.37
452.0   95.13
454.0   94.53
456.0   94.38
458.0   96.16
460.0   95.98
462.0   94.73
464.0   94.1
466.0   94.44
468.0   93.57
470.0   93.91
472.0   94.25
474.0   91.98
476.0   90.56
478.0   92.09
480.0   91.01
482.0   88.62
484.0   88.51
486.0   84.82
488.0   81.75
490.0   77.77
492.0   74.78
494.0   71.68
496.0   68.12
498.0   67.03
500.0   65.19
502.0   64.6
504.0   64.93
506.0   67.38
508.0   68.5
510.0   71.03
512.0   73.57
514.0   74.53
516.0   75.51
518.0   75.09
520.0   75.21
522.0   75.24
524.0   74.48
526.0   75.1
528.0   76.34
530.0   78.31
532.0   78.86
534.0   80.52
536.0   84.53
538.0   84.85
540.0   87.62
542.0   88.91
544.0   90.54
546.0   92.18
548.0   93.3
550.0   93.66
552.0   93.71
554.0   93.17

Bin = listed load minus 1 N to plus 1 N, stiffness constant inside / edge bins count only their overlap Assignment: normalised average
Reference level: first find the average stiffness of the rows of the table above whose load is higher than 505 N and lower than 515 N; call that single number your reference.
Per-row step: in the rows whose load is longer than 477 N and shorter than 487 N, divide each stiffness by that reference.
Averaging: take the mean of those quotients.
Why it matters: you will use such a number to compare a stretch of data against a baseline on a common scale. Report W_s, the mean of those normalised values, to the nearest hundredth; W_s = 1.25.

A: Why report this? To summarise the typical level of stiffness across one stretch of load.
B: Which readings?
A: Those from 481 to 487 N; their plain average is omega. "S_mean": 87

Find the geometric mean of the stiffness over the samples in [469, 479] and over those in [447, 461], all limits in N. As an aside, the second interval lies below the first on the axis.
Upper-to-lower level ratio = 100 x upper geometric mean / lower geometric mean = 97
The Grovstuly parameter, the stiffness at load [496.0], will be 68.12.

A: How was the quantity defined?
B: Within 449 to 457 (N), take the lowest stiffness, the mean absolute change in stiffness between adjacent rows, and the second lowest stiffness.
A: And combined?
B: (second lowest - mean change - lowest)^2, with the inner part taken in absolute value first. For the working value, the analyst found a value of 0.24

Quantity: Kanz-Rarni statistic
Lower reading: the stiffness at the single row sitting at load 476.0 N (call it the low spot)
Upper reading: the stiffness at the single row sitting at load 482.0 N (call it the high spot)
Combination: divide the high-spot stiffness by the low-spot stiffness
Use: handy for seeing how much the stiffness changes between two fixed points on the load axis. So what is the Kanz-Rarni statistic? 0.98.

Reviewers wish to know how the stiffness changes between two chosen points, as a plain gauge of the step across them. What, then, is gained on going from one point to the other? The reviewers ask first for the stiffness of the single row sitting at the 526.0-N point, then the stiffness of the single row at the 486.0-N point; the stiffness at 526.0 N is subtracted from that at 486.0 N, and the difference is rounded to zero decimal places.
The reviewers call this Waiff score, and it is 10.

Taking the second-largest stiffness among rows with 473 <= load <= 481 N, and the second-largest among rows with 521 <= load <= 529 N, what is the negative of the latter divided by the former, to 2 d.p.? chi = -0.82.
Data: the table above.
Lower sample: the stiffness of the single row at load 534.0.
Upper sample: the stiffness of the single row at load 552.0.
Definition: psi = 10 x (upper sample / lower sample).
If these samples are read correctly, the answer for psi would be 11.6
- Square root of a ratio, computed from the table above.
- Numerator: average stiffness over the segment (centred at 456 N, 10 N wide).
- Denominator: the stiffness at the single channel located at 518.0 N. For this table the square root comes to 1.126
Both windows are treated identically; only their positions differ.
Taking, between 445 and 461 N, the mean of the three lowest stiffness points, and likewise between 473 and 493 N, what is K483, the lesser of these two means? 78.1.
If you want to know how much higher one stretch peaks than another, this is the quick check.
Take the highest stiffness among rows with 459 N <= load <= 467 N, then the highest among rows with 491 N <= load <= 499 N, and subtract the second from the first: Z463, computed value 21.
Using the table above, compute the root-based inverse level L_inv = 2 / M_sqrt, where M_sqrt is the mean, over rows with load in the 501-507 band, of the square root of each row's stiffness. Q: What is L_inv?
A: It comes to 0.247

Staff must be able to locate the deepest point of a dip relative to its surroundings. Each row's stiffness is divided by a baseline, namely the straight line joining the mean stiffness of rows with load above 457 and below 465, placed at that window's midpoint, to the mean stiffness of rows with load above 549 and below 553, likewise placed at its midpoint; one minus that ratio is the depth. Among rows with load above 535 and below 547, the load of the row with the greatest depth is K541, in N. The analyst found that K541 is 536.0 N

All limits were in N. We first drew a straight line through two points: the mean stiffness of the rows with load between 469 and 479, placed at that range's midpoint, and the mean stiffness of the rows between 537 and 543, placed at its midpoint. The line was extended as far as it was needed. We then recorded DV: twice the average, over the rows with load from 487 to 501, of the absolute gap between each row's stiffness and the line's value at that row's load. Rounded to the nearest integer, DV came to 37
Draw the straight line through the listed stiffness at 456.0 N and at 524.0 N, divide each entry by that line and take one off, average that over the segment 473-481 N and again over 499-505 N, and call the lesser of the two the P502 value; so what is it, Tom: -0.20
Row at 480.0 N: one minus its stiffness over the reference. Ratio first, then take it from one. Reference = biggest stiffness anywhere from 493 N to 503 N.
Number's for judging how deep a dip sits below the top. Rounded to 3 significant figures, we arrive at -0.270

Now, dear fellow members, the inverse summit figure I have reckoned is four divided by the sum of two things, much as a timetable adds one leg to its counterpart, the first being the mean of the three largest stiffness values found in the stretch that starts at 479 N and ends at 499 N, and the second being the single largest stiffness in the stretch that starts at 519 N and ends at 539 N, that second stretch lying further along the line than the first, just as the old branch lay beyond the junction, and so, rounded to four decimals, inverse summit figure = 0.0230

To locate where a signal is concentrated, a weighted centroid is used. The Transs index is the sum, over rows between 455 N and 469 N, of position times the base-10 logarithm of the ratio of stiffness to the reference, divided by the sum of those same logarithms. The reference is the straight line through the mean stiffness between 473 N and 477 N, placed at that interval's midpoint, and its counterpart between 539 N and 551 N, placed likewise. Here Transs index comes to 461.4 N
